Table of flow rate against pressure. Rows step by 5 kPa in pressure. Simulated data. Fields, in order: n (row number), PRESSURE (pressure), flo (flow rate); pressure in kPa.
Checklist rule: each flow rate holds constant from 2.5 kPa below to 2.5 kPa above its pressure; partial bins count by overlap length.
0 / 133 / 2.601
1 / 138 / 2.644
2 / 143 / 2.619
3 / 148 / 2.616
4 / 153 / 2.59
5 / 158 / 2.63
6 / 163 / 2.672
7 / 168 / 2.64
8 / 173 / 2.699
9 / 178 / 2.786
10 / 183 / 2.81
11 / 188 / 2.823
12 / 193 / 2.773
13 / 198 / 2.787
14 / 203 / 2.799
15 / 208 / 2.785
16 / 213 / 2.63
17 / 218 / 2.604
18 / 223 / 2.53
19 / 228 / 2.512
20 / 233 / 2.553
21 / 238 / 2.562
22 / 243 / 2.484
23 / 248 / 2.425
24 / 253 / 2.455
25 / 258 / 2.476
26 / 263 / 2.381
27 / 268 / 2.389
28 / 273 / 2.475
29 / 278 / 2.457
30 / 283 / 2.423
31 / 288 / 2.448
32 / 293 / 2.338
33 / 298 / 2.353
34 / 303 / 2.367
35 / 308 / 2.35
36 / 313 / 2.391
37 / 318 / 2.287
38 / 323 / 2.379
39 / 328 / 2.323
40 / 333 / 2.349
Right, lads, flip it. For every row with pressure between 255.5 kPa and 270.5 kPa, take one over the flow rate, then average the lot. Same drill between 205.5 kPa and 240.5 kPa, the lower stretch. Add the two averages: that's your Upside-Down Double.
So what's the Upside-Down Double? 0.800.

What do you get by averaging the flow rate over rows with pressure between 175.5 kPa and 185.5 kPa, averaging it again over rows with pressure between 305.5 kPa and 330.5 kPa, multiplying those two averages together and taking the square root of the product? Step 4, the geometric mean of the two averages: 2.56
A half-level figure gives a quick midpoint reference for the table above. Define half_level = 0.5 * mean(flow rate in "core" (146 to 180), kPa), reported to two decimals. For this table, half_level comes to 1.33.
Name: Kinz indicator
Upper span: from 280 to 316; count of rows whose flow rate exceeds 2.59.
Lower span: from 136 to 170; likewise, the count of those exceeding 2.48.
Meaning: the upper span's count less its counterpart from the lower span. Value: -7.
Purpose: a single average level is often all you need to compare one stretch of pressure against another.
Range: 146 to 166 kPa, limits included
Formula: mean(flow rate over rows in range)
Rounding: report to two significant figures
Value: 2.6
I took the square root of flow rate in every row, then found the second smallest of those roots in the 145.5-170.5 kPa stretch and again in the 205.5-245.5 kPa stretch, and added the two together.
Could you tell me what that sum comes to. 3.20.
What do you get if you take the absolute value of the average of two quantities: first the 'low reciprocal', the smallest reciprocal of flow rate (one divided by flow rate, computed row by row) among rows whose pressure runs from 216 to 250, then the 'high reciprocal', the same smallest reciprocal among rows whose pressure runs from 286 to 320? 0.396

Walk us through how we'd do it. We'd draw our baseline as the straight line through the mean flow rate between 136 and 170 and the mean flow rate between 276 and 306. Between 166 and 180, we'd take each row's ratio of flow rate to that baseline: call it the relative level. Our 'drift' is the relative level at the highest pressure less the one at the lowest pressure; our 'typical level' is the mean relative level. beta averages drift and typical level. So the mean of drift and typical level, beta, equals 0.553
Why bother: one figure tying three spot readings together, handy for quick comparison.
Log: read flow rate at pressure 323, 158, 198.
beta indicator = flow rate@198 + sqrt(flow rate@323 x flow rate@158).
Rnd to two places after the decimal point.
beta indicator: 5.29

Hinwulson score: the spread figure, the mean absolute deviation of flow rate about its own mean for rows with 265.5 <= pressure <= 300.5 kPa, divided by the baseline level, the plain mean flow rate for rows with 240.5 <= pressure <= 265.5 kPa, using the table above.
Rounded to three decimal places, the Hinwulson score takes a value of 0.018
